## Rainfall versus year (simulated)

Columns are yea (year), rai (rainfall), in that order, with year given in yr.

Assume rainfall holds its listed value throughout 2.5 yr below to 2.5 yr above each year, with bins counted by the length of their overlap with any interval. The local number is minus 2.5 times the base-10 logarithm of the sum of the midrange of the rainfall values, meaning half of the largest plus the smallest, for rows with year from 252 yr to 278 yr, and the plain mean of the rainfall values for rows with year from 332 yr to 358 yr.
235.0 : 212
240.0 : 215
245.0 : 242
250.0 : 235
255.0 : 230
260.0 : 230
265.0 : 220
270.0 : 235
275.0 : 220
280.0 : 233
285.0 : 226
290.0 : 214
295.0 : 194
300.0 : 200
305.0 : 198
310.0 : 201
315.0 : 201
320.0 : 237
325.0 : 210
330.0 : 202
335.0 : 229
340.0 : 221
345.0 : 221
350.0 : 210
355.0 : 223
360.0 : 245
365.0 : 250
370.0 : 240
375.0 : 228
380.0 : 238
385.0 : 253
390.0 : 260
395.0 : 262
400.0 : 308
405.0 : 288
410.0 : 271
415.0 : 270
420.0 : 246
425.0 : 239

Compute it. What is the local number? -6.63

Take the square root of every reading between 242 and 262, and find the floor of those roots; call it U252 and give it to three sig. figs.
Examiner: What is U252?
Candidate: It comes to 15.2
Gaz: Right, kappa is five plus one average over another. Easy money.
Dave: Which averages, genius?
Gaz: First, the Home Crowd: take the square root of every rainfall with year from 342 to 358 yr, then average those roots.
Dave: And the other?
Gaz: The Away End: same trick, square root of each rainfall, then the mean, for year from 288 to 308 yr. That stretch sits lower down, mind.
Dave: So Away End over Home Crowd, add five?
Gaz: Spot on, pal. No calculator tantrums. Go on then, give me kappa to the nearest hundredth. 5.96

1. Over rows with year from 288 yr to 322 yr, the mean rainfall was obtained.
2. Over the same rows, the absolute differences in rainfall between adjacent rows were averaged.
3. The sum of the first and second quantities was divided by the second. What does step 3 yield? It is 19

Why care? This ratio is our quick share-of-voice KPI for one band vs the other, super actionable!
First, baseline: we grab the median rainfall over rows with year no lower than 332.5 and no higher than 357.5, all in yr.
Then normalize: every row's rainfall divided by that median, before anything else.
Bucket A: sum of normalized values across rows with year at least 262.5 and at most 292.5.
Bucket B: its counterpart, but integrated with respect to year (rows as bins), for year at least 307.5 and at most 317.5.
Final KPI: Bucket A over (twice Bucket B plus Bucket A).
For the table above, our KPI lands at 0.25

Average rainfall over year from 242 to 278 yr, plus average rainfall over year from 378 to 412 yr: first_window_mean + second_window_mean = 499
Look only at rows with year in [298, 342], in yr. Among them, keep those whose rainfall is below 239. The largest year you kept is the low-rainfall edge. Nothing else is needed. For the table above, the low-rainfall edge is 340.0 yr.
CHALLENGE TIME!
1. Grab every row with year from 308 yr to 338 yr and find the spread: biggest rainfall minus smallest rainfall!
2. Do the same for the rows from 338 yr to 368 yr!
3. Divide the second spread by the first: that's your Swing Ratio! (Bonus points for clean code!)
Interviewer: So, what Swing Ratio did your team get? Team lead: 1.1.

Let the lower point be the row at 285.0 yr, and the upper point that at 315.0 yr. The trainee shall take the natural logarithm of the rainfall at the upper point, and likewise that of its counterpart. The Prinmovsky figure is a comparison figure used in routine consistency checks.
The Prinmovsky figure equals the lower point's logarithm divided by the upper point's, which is 1.02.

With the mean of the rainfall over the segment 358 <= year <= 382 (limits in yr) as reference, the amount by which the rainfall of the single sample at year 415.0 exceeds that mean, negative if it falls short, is 30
